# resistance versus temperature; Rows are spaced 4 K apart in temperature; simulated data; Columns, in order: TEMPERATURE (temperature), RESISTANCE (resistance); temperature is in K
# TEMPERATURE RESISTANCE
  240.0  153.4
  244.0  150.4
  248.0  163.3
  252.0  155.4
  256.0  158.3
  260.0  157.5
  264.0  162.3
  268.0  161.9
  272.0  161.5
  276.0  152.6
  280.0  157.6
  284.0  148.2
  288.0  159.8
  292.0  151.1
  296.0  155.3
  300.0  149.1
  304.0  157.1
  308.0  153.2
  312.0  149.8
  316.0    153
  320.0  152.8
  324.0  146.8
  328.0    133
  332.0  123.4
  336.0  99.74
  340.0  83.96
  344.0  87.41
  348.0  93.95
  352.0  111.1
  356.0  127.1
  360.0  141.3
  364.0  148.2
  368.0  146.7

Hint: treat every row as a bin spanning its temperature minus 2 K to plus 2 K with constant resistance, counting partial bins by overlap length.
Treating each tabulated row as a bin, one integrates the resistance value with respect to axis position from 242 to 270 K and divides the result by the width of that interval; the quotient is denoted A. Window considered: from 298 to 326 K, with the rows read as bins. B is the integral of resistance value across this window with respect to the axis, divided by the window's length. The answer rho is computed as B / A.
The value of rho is 0.96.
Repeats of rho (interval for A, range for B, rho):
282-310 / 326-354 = 0.68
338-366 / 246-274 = 1.41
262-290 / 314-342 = 0.81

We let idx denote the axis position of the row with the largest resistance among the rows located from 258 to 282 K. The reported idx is 264.0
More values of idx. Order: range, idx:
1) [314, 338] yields 316.0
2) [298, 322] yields 304.0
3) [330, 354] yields 332.0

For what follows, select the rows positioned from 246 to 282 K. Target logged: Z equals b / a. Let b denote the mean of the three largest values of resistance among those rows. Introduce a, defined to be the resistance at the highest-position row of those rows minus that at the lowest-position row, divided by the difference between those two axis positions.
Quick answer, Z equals -912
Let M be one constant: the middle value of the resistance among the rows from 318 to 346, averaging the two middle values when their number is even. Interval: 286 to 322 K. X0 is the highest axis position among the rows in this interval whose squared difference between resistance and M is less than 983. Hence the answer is 320.0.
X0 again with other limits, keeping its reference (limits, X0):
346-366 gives 364.0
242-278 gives 276.0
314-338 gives 336.0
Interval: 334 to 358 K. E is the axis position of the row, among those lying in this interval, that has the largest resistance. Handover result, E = 356.0 K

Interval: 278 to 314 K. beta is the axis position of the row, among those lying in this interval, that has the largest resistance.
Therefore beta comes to 288.0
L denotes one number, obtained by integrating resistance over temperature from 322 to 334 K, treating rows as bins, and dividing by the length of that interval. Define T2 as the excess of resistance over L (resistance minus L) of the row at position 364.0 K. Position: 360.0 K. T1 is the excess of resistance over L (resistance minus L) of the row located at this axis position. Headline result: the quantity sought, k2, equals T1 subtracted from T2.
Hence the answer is 7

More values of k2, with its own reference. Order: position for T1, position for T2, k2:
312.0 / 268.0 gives 12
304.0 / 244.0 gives -7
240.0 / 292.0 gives -2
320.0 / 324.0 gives -6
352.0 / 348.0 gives -17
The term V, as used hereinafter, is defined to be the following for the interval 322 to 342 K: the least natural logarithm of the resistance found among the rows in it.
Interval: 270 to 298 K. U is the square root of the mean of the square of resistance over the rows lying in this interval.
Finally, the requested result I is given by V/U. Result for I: 0.029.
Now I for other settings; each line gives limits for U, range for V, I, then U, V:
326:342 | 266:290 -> 0.045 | 112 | 5.00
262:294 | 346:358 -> 0.029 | 157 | 4.54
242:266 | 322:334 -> 0.030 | 158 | 4.82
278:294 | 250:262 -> 0.033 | 154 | 5.05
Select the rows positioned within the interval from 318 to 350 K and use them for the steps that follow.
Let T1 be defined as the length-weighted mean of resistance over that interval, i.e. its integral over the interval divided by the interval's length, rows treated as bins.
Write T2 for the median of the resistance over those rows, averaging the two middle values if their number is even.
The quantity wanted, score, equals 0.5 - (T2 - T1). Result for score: 4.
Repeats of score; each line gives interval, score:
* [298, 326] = -1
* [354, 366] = -2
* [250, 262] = 0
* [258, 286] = 0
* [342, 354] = 4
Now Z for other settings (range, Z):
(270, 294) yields -307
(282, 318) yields 1049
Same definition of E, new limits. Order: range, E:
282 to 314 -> 288.0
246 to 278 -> 248.0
